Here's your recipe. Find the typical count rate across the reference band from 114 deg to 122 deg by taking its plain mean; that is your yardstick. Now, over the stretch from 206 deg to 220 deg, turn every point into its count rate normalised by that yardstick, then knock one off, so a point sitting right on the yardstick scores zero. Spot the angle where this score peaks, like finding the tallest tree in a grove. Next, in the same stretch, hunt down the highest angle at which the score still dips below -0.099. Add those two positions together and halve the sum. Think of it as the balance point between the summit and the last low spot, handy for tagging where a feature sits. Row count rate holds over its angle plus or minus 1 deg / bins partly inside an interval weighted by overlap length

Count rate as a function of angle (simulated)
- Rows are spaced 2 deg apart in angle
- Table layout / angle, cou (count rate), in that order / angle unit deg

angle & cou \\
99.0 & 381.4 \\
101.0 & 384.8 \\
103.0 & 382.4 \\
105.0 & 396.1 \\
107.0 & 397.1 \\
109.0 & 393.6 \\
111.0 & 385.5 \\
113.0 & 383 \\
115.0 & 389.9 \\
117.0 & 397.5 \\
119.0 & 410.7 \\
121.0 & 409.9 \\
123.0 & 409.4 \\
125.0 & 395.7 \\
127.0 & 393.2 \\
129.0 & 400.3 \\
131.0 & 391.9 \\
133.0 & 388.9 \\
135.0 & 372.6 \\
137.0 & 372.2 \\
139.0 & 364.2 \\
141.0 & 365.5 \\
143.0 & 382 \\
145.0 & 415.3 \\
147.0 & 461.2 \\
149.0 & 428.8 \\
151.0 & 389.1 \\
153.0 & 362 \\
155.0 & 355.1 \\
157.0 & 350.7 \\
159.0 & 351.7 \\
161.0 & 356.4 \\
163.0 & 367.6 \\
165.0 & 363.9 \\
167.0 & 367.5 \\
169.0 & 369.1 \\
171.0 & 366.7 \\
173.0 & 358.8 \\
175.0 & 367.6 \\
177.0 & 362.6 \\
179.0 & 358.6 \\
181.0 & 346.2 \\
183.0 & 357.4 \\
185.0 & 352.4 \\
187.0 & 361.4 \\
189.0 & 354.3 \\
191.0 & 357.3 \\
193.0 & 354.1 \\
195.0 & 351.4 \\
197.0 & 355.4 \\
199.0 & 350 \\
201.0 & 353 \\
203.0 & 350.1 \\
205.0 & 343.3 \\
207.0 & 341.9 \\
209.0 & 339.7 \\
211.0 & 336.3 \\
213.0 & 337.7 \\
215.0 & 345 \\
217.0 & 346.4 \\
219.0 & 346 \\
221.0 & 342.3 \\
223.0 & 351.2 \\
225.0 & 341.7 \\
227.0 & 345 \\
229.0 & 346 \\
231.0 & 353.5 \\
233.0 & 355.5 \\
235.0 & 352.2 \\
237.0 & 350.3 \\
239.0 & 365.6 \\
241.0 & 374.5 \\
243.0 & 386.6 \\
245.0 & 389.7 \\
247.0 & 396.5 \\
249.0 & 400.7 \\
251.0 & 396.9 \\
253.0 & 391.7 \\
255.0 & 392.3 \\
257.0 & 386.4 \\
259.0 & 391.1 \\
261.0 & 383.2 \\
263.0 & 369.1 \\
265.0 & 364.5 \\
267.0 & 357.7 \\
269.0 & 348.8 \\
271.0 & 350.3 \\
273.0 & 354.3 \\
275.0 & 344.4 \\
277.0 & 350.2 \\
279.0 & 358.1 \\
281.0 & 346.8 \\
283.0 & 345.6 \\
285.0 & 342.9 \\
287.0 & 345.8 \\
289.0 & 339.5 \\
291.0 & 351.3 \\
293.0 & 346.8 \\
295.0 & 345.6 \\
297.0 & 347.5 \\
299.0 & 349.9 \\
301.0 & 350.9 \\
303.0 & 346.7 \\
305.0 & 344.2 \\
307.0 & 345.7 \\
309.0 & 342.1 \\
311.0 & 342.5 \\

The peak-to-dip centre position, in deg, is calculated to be 218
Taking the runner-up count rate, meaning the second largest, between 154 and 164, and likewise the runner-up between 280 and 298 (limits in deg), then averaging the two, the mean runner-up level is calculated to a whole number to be 352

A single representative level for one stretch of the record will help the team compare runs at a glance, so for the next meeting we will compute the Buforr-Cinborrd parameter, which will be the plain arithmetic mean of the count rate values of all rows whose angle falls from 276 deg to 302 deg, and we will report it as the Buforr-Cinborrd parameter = 348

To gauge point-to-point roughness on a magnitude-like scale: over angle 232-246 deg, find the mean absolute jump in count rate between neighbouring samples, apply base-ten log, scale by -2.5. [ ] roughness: -2.18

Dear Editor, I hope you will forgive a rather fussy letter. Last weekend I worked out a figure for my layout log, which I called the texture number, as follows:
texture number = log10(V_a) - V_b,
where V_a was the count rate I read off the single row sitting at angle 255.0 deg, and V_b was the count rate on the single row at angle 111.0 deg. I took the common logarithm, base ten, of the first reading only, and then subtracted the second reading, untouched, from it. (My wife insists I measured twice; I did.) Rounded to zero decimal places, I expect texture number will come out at -383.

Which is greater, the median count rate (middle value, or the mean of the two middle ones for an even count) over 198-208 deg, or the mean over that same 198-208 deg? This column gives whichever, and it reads 350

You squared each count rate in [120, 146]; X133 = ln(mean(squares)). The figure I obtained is 11.93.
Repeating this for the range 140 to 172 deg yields 11.88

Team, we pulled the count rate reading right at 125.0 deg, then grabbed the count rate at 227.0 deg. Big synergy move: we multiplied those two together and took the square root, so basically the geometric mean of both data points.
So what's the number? 369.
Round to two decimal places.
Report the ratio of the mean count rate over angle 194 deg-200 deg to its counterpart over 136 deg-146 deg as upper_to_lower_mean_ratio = 0.93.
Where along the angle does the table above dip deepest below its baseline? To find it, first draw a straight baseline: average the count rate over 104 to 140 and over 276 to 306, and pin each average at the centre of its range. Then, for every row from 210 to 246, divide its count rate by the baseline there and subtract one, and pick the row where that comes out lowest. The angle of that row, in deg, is 211.0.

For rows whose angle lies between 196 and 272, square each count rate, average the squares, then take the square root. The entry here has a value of 362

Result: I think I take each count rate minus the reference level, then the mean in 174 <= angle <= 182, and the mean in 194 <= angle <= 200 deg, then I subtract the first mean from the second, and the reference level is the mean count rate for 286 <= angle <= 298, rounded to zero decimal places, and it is -6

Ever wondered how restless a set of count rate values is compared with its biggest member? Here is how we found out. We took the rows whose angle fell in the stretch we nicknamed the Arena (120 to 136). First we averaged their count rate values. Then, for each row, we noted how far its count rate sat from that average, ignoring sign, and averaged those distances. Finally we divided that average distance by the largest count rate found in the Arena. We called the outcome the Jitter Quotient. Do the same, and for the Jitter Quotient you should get 0.021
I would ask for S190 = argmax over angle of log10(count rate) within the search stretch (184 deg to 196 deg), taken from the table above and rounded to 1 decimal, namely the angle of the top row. 187.0 deg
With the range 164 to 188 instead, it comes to 169.0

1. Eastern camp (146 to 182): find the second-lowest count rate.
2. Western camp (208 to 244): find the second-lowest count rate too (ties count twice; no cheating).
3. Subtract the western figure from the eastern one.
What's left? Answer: 13.0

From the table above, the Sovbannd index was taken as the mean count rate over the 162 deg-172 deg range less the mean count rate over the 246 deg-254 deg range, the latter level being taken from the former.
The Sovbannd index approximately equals -29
